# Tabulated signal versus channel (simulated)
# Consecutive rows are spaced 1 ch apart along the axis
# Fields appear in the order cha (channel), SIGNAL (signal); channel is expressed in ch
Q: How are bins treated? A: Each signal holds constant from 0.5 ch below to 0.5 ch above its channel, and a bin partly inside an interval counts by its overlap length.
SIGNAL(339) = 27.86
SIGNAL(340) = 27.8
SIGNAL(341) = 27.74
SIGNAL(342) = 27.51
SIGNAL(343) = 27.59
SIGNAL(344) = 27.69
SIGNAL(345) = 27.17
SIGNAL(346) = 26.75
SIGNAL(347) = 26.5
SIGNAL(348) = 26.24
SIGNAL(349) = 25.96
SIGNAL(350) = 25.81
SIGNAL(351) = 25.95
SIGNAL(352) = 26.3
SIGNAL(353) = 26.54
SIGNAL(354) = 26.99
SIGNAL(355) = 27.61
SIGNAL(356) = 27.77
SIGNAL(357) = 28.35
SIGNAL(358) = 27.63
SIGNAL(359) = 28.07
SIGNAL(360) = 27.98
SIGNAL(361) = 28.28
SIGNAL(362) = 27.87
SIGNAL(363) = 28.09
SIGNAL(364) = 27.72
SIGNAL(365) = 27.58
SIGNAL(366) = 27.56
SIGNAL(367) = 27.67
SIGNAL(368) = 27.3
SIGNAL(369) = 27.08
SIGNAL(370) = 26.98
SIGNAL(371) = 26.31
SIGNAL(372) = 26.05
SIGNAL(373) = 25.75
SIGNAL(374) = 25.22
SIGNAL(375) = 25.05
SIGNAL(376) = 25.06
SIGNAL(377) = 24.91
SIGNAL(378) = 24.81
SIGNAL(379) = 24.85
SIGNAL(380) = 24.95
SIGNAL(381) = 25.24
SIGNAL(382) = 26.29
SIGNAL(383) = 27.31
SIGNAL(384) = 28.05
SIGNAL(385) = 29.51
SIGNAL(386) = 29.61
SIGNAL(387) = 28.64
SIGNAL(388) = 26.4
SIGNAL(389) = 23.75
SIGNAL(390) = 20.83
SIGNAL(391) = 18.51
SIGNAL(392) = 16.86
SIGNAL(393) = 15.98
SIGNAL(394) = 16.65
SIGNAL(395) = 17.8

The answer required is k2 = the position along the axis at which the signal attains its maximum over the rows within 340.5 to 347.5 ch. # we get 341 ch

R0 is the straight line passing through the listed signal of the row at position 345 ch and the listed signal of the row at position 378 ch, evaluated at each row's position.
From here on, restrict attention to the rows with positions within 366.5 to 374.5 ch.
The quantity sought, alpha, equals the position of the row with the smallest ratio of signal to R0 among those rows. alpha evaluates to 374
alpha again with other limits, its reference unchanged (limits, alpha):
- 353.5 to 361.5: 354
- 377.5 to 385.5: 378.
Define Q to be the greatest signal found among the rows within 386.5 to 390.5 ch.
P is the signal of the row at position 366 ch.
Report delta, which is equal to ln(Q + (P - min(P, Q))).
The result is 3.35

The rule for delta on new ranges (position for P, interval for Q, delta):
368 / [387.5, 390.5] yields 3.31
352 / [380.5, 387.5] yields 3.39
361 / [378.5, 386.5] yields 3.39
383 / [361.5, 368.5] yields 3.34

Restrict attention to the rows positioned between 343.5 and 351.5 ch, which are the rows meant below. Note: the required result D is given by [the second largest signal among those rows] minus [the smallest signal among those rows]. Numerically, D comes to 1.36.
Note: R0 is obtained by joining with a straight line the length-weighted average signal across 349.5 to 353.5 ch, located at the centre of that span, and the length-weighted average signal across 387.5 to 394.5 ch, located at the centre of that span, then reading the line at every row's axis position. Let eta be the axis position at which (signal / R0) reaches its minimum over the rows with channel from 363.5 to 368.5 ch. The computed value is 364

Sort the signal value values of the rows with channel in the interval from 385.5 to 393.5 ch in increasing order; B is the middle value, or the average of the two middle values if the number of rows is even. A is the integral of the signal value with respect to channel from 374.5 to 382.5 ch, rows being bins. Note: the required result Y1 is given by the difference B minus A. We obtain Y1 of -179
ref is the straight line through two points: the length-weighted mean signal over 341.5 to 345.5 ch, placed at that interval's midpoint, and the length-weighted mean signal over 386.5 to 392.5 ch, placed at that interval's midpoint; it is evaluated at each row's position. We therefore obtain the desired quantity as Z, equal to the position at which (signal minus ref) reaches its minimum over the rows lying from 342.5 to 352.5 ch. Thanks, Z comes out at 350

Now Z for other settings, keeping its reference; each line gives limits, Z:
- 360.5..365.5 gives 362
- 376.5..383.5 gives 377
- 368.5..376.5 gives 375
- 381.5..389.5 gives 389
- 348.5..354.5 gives 350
